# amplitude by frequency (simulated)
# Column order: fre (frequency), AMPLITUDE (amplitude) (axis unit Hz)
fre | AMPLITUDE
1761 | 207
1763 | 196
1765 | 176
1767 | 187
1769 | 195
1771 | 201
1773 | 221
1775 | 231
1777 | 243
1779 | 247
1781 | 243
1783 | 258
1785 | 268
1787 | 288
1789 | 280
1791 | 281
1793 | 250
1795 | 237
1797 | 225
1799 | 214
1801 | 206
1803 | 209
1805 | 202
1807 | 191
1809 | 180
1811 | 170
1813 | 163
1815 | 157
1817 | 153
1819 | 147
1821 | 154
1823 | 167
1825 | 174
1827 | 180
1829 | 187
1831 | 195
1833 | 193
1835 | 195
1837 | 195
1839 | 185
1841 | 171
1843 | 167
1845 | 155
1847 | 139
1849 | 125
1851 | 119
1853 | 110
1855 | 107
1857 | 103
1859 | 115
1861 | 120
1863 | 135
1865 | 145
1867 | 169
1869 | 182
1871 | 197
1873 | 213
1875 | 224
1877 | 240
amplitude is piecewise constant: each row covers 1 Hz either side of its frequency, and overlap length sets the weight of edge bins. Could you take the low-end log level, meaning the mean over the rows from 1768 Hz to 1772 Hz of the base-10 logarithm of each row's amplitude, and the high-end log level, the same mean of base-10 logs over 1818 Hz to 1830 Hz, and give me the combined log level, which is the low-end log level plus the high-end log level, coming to 4.52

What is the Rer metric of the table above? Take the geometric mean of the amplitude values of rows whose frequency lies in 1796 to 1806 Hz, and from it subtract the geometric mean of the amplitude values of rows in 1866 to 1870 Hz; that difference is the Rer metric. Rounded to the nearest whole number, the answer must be 36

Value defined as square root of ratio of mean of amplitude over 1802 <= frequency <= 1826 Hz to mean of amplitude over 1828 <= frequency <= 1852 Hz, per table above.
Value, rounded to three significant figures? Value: 1.01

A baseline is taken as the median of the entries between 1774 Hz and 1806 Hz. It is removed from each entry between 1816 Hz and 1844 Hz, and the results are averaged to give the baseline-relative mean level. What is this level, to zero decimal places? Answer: -67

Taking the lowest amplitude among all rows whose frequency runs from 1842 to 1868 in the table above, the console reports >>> 103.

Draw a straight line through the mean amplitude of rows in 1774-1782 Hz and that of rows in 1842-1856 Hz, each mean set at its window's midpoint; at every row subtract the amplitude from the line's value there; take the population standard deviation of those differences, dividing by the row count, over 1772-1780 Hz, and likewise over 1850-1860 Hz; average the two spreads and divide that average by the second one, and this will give 1.7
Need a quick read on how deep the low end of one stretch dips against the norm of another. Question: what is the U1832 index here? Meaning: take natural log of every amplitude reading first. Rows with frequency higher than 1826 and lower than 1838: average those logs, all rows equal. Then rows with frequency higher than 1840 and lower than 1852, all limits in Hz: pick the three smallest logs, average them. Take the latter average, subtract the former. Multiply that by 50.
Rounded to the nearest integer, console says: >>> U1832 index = -20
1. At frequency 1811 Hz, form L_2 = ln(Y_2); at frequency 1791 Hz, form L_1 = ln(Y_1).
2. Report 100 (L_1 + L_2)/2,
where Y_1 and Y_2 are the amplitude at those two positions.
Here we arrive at 539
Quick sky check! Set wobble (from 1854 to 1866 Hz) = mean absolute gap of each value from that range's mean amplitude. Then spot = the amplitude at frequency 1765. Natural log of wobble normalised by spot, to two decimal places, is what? -2.62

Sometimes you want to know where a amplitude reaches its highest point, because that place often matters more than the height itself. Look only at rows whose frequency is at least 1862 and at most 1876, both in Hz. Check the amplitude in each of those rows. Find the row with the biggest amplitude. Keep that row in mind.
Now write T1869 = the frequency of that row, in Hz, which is 1875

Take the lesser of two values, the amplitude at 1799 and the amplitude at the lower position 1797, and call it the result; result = 214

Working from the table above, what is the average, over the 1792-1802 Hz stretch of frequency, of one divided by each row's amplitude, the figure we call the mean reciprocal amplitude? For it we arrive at 0.0044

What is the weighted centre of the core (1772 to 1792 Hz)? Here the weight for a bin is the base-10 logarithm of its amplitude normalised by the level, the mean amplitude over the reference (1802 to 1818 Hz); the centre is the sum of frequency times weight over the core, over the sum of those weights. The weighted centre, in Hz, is 1783.3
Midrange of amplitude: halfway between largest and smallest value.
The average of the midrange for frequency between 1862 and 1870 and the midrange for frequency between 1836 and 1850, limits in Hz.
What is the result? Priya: 159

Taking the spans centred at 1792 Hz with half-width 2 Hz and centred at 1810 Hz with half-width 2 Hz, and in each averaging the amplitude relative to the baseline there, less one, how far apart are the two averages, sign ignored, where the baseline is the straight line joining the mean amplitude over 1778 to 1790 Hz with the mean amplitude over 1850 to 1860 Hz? 0.23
